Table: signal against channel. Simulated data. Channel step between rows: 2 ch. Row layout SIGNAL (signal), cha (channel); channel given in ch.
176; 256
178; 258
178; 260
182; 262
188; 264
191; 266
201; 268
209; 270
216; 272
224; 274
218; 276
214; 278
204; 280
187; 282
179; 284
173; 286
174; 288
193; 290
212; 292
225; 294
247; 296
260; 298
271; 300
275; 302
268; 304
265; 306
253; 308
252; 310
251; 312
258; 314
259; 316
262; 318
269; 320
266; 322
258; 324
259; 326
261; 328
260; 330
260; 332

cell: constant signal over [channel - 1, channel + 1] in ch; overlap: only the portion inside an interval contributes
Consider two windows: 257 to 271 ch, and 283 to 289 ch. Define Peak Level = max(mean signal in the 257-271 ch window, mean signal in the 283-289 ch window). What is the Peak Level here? 190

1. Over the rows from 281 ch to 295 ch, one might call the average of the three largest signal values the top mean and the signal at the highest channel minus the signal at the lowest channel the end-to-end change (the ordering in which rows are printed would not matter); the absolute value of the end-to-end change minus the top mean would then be 172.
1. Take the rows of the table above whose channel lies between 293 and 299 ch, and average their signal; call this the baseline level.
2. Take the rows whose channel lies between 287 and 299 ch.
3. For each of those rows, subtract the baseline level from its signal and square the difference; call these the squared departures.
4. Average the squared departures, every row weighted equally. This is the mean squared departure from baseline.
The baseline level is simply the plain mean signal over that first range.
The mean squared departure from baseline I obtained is 1525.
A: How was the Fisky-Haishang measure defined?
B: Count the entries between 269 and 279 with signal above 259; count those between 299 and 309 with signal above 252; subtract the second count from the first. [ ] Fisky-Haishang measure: -5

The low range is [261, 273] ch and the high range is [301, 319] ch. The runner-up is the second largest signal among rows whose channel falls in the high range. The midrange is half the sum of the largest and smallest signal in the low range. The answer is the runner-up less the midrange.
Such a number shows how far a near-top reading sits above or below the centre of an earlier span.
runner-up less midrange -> 69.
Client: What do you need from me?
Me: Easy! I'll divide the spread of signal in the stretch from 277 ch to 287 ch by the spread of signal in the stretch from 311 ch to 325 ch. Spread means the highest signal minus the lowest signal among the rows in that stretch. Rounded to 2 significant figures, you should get 2.3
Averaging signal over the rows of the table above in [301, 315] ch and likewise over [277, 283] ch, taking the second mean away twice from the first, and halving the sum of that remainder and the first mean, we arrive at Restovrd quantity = 59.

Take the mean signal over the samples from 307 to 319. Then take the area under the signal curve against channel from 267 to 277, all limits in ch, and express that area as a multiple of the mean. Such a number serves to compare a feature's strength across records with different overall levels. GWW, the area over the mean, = 8.3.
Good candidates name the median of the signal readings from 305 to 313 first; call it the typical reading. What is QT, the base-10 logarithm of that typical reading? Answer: 2.40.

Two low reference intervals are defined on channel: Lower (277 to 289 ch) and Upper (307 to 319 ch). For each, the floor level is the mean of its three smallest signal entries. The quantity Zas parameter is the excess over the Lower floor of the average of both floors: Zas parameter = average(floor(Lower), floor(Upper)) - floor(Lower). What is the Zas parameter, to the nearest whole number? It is 38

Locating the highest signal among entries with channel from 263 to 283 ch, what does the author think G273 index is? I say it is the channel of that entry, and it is 274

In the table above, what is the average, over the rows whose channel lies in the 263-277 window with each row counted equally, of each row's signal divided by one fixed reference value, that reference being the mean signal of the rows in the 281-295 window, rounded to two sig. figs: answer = 1.1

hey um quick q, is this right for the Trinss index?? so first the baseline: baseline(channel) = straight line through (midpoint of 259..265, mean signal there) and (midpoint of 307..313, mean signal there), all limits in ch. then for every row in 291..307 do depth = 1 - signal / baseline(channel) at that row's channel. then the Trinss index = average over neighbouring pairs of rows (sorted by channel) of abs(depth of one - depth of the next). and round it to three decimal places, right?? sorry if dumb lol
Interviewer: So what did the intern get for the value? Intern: 0.039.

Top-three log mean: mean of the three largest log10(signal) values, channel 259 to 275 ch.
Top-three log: 2.33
